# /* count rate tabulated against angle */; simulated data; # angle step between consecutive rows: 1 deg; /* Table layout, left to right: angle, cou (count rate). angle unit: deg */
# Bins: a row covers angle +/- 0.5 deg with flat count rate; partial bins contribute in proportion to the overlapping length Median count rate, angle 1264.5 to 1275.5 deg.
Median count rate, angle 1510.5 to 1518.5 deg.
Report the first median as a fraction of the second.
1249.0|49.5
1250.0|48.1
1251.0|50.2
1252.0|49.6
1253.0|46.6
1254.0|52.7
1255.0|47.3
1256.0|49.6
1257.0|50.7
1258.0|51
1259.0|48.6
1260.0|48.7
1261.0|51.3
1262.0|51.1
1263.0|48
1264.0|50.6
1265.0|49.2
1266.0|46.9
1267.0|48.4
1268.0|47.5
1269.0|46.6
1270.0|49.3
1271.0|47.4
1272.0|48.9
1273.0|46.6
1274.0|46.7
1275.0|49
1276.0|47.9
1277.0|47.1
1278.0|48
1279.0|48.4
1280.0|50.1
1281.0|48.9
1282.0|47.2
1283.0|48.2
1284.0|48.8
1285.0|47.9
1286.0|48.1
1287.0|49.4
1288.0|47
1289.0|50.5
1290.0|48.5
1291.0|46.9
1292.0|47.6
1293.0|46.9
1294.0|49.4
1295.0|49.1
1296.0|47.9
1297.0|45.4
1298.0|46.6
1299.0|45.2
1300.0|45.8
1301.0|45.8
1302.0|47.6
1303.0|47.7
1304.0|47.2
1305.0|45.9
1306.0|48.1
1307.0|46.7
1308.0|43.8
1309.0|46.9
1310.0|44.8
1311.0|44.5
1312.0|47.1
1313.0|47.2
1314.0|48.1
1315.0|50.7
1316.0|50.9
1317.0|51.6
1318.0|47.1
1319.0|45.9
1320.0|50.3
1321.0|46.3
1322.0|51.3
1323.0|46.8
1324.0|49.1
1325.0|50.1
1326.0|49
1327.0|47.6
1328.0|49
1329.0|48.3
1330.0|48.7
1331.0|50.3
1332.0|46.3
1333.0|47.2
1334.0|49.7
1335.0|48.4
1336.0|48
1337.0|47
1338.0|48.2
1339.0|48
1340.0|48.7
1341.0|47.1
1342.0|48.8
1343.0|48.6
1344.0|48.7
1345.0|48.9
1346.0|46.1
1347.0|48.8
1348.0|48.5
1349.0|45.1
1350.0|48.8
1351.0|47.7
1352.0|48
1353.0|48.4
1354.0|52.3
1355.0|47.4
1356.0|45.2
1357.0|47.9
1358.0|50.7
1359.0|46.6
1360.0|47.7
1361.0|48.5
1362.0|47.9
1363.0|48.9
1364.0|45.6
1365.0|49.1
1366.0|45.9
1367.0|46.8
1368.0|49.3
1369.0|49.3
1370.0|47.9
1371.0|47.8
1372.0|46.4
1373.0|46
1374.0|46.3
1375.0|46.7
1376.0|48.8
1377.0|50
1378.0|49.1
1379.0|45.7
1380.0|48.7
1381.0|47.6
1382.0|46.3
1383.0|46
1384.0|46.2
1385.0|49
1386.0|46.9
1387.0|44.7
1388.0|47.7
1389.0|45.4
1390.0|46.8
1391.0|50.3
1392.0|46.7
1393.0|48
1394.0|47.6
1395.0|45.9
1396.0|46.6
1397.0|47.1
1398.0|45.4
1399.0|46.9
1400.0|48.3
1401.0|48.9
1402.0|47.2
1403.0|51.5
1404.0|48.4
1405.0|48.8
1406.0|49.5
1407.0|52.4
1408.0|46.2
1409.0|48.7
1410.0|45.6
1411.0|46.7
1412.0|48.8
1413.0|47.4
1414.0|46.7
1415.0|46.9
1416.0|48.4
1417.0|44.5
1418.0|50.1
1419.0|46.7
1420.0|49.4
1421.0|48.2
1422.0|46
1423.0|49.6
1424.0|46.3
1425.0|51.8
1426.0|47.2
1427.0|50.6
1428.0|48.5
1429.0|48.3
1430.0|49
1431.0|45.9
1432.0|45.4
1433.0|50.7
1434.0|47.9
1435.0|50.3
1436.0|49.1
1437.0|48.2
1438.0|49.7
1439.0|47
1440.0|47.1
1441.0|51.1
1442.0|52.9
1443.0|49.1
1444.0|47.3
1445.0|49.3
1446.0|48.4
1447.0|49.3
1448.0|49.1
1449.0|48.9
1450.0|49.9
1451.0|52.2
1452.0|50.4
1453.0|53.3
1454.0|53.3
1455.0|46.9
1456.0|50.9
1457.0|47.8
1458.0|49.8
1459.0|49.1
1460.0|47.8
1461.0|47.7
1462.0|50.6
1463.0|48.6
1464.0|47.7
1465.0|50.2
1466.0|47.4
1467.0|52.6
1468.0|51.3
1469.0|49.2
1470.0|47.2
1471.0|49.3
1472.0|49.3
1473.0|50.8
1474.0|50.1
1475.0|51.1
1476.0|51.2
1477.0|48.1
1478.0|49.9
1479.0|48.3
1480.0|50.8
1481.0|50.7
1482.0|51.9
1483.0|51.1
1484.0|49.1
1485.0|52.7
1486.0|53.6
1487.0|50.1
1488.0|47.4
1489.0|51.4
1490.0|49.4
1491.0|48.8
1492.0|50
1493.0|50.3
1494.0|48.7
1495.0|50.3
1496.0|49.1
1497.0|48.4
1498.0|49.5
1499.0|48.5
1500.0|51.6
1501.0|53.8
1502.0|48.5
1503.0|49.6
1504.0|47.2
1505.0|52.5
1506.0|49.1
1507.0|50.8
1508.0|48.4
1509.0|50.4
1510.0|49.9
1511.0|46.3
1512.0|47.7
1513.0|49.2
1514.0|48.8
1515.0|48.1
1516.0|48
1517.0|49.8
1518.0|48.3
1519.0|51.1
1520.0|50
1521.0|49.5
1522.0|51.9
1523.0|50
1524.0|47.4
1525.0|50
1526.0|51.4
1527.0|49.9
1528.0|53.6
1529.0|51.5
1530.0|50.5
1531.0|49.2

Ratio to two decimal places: 0.99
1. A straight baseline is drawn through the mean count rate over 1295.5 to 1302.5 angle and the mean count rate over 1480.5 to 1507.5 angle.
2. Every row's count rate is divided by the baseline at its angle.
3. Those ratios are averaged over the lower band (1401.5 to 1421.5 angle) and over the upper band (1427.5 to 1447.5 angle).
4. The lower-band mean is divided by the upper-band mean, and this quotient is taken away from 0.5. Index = -0.50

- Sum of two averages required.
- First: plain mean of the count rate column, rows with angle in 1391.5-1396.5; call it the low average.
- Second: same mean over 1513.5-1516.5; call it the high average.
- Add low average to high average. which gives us 95.3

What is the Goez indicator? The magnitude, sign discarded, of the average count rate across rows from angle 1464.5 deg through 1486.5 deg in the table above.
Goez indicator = 50.3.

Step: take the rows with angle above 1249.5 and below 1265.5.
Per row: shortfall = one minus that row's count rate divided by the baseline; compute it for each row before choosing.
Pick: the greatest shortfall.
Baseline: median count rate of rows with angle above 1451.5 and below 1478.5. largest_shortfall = 0.064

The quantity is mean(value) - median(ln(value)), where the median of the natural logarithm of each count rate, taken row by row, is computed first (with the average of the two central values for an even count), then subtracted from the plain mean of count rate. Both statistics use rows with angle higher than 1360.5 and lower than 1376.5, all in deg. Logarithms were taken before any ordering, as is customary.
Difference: 43.7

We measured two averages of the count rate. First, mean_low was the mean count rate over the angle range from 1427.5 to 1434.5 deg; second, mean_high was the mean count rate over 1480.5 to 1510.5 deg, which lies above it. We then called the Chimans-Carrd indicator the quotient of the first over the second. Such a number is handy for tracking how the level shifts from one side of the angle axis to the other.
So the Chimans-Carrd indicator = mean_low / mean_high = 0.96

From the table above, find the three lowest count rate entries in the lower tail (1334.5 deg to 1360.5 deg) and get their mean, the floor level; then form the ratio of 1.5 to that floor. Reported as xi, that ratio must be 0.0330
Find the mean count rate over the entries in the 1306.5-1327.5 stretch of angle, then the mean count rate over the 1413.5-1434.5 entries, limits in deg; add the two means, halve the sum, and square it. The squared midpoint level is 2299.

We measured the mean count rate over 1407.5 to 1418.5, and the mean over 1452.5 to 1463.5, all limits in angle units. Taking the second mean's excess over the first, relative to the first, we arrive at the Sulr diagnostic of 0.050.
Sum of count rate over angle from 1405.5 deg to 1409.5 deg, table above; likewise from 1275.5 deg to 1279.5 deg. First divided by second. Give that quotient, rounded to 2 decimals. 1.03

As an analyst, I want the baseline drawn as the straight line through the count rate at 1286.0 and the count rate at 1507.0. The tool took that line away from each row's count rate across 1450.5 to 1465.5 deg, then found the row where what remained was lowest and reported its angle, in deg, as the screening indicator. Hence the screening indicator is 1455.0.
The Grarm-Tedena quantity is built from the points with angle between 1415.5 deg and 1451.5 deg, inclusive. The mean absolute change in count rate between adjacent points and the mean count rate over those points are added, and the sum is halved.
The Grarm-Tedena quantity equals 25.5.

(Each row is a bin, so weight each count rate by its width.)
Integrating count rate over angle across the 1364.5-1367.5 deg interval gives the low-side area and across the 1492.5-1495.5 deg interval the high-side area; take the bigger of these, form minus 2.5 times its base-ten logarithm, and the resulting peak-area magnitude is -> -5.44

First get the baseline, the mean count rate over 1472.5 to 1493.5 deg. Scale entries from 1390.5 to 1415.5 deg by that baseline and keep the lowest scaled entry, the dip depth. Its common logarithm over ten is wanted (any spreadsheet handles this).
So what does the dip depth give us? -0.0045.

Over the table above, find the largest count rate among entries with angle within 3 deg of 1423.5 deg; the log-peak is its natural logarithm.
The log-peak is 3.95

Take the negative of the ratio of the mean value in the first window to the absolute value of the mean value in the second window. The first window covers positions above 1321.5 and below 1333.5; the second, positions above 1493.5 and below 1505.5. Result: -0.977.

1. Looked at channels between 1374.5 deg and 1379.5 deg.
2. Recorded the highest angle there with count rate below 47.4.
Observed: 1379.0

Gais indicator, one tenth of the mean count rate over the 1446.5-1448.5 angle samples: 4.92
